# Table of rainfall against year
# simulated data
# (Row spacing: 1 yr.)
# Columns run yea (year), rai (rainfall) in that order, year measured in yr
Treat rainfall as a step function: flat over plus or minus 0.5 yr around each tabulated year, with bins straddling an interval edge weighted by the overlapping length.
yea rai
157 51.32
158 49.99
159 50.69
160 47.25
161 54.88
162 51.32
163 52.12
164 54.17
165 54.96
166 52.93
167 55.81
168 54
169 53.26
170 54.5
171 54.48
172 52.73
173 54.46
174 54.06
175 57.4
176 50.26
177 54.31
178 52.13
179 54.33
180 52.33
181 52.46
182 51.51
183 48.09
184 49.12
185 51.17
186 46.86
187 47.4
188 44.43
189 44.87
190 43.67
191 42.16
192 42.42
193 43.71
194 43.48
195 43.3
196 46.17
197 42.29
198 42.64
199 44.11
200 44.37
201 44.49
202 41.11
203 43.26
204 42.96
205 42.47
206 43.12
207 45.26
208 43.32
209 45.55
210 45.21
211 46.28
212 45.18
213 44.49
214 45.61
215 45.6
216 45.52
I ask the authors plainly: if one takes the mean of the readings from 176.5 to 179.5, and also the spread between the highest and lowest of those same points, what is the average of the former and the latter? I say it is 28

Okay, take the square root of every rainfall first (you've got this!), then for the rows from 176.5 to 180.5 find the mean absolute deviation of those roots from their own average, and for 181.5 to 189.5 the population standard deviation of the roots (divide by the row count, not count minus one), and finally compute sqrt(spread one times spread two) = 0.112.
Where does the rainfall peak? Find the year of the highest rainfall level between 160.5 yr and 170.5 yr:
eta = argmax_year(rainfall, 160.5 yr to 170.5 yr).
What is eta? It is 167 yr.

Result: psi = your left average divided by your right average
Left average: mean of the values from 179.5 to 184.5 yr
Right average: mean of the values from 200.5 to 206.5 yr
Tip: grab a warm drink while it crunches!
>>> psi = 1.18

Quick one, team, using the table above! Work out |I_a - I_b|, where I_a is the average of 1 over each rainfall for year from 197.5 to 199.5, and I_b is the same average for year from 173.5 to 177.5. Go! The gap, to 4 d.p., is 0.0045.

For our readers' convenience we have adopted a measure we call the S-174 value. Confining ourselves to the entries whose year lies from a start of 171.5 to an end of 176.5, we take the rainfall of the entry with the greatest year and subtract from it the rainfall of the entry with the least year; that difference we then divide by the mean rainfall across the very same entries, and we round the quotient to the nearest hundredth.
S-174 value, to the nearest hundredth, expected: -0.05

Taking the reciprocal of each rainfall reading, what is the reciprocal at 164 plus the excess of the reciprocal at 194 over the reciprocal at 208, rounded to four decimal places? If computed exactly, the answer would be 0.0184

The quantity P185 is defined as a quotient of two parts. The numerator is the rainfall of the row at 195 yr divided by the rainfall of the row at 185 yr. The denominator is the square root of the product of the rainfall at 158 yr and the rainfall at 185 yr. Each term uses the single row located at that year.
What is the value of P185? 0.017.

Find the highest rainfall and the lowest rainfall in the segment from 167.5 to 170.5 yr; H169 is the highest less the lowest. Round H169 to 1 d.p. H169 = 1.2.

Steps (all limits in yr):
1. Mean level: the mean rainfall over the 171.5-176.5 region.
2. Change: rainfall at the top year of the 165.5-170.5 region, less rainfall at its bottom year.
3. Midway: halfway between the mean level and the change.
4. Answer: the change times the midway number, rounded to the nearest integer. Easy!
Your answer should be 43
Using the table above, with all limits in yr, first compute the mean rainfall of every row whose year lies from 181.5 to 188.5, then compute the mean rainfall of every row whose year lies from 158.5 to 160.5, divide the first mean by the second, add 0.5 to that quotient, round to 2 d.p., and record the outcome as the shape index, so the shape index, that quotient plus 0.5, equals 1.49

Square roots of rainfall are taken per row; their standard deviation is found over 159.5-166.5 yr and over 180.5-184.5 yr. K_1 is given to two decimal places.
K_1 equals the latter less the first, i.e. -0.05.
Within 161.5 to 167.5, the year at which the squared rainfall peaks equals 167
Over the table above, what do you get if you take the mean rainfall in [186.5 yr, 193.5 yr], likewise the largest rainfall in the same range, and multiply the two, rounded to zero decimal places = 2090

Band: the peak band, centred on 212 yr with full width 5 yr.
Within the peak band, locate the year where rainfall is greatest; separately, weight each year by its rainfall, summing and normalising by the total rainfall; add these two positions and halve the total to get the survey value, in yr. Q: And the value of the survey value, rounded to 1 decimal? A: 211.5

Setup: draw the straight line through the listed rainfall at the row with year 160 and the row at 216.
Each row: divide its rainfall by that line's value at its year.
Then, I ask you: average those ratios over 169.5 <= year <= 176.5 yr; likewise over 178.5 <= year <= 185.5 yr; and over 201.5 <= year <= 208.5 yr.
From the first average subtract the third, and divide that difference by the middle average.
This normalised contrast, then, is 0.193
